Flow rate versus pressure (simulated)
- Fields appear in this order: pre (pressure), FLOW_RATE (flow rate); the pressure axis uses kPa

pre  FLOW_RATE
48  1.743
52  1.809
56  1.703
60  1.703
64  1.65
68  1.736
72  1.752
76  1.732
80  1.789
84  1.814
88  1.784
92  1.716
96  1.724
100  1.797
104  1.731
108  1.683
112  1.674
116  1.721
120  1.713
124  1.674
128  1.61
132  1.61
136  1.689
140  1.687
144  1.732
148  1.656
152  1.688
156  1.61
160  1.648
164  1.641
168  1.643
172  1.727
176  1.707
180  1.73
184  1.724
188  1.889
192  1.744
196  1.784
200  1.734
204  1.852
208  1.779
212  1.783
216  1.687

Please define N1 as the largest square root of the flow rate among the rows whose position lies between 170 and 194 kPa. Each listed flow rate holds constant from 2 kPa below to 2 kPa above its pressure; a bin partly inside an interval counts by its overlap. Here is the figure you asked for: 1.37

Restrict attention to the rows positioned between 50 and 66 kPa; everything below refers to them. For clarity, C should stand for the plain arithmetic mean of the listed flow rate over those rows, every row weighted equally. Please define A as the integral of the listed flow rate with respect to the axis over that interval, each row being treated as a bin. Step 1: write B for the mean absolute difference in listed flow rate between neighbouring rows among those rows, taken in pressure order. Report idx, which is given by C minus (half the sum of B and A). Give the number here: -12.0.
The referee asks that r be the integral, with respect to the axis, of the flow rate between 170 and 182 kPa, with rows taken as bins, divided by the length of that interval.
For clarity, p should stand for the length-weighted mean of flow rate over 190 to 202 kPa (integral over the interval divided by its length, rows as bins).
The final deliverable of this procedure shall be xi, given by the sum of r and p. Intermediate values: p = 1.75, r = 1.72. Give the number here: 3.48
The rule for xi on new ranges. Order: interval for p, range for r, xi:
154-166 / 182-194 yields 3.42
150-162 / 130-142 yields 3.31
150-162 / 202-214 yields 3.45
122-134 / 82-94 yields 3.40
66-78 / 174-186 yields 3.46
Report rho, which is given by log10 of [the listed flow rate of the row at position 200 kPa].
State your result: 0.239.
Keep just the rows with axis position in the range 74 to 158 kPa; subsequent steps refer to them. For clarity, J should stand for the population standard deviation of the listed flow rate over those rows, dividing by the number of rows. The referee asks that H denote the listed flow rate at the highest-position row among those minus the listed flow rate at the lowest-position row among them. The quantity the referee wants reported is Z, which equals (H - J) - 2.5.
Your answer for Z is -2.68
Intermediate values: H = -0.12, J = 0.057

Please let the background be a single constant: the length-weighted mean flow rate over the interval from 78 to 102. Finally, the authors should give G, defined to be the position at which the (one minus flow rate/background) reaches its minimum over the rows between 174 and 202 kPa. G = 188 kPa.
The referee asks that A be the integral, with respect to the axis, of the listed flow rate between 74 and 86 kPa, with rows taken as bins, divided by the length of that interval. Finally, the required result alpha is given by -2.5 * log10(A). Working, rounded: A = 1.78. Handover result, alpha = -0.63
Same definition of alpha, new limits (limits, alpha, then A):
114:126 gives -0.58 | 1.70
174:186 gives -0.59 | 1.72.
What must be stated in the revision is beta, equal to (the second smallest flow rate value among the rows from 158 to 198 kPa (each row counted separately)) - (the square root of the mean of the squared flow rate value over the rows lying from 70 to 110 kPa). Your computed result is -0.11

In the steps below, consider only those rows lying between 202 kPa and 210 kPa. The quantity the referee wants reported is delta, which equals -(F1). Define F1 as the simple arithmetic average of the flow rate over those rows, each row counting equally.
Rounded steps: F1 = 1.82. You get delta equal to -1.82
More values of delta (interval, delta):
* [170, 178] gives -1.72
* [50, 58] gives -1.76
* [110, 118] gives -1.70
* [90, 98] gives -1.72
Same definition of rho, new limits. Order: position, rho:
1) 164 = 0.215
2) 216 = 0.227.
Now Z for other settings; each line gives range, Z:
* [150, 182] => -2.50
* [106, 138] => -2.53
